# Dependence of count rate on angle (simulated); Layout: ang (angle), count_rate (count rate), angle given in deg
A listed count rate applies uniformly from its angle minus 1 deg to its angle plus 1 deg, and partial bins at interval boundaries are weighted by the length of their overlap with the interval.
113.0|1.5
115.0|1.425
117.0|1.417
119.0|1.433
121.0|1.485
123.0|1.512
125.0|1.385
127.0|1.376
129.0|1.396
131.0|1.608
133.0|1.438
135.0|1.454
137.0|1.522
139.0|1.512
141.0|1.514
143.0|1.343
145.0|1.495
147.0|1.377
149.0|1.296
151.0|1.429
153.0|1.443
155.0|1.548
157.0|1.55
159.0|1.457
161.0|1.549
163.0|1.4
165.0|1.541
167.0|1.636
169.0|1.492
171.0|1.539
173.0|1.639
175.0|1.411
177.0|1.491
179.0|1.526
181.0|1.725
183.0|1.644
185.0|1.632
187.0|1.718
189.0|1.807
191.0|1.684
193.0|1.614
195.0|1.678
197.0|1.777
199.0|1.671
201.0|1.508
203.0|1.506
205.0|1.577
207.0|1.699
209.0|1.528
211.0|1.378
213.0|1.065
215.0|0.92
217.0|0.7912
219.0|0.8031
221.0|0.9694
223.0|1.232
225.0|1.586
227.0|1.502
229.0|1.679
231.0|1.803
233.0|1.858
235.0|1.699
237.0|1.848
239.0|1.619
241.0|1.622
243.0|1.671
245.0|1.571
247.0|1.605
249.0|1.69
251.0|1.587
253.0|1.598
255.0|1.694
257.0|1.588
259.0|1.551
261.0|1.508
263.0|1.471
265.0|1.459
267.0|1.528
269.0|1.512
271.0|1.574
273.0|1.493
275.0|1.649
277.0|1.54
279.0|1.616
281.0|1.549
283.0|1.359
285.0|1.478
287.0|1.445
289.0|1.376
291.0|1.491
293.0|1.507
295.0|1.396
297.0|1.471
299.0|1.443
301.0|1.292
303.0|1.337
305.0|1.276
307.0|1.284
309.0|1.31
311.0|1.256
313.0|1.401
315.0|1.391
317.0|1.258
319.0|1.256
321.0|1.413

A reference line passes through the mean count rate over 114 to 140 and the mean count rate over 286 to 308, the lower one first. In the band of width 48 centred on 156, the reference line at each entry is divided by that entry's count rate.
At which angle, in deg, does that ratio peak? 149.0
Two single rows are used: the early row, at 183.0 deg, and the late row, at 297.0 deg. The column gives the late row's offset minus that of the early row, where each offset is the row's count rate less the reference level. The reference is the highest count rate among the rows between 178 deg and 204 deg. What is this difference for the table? -0.2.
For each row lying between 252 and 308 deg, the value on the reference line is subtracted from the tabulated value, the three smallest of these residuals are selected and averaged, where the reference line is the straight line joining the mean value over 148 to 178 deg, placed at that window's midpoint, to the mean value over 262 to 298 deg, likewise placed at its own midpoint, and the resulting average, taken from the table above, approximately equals -0.21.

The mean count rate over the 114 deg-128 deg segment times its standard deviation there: 0.07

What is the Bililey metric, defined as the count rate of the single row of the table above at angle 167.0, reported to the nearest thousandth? 1.636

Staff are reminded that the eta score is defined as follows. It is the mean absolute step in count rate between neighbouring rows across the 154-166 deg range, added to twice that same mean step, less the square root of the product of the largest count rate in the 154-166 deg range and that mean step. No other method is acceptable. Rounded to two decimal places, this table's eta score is -0.10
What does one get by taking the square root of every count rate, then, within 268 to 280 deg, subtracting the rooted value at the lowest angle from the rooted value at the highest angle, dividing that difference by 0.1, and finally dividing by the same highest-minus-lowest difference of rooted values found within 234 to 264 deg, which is -5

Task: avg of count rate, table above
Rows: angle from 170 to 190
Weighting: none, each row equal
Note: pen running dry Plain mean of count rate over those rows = 1.61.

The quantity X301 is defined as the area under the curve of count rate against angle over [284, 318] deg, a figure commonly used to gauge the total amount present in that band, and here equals 47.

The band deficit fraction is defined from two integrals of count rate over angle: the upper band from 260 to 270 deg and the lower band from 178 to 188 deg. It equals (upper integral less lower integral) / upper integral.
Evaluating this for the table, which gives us -0.10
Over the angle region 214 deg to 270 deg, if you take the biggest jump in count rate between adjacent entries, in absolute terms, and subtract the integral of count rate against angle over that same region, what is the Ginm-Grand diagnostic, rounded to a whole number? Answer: -84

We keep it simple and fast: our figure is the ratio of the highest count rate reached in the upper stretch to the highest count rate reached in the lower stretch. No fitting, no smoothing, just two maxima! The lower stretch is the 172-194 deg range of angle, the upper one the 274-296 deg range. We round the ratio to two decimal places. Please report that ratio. 0.91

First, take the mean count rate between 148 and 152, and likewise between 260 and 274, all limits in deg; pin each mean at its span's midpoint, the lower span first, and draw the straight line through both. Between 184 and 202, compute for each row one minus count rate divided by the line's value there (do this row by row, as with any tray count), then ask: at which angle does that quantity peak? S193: 201.0 deg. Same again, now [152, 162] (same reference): 153.0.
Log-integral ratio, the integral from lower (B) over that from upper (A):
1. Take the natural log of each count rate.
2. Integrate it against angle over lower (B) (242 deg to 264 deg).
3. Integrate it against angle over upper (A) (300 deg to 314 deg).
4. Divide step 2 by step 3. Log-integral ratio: 2.7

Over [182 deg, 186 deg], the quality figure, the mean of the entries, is 1.64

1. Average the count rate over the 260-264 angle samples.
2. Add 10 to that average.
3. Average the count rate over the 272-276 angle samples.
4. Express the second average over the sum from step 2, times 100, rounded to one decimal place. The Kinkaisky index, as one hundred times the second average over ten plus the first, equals 13.7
